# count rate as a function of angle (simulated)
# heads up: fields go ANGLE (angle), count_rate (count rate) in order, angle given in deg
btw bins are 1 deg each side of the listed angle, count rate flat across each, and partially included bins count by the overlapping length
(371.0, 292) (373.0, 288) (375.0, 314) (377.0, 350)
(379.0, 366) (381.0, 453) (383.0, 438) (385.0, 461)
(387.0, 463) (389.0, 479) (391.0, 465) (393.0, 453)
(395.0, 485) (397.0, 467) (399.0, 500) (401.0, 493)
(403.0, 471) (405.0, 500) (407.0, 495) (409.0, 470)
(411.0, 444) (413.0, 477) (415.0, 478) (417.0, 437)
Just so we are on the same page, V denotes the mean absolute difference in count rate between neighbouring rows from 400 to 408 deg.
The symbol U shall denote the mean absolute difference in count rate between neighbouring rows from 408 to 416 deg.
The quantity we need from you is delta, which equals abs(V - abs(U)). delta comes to 1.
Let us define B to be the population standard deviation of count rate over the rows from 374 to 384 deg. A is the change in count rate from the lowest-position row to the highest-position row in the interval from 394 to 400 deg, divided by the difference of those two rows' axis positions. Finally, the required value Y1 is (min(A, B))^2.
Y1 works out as 14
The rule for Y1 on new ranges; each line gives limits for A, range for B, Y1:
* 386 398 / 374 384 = 0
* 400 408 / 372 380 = 0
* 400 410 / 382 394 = 8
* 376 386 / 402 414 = 193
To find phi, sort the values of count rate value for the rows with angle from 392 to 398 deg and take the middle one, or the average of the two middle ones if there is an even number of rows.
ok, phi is 467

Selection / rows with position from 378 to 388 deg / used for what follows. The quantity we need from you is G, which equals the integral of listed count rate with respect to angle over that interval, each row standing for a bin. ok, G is 4362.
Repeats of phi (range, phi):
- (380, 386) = 453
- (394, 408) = 493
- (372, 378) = 314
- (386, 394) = 464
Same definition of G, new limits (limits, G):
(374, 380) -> 2060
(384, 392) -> 3736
